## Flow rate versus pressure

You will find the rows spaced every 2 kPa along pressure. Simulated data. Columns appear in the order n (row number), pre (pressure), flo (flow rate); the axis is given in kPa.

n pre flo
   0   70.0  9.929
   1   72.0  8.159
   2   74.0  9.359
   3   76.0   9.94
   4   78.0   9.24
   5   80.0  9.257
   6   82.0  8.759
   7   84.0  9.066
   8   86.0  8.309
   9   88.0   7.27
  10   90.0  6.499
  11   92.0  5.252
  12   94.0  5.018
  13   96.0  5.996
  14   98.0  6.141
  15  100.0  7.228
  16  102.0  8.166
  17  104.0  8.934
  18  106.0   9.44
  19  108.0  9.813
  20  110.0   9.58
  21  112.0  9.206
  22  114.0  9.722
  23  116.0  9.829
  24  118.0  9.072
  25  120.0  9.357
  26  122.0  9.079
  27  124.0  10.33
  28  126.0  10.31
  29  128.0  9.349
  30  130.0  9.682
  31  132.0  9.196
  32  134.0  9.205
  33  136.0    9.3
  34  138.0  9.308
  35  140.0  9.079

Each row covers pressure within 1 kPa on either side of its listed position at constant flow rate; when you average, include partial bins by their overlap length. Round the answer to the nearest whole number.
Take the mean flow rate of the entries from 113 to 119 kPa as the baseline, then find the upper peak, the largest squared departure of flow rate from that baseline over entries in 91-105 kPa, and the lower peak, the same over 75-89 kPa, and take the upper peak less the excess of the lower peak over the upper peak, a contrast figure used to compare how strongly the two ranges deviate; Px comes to 36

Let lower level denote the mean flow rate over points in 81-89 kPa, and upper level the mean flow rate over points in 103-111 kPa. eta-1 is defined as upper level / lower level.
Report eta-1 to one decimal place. 1.1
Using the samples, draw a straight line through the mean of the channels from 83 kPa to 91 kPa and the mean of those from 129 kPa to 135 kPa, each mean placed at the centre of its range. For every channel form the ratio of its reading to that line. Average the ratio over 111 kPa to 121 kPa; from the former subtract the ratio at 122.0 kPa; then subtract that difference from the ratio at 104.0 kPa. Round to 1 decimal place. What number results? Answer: 1.0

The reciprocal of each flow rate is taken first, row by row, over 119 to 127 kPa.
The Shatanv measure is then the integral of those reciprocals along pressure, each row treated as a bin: 0.82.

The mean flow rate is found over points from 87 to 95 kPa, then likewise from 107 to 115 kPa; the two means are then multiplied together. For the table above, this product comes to 58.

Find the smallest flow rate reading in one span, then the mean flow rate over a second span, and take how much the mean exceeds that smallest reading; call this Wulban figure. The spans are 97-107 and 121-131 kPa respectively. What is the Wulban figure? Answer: 3.6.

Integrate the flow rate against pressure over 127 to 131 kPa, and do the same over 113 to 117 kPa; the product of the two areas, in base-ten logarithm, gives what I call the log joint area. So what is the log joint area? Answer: 3.17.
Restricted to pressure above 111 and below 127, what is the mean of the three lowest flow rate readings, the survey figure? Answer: 9.1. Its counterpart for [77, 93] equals 6.3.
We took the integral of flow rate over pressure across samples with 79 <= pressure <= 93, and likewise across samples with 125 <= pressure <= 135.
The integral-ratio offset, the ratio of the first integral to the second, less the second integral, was -94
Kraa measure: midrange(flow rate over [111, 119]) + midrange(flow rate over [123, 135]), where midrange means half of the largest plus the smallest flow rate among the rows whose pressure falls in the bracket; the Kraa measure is 19.2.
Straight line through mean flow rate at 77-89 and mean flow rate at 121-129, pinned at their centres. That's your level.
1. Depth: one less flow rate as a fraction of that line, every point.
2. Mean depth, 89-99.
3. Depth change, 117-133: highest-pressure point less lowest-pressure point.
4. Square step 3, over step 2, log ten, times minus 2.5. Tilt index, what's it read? 7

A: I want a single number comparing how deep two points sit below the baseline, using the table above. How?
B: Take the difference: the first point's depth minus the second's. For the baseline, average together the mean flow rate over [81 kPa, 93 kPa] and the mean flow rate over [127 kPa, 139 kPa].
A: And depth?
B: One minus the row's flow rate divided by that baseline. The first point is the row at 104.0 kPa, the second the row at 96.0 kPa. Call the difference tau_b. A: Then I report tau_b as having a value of -0.35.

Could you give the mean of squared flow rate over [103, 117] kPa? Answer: 90.4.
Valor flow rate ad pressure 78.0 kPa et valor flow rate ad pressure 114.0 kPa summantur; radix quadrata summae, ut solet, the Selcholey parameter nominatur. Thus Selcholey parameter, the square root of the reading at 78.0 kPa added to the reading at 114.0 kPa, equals 4.35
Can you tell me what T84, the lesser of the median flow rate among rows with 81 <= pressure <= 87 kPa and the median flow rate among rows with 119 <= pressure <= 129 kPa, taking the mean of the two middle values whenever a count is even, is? 8.8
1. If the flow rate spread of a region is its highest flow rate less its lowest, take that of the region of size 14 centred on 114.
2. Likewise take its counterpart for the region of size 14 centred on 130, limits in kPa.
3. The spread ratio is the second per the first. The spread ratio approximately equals 1.5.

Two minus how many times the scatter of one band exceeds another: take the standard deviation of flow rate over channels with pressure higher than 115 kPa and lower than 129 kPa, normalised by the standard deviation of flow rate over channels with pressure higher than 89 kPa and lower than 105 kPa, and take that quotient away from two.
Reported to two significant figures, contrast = 1.6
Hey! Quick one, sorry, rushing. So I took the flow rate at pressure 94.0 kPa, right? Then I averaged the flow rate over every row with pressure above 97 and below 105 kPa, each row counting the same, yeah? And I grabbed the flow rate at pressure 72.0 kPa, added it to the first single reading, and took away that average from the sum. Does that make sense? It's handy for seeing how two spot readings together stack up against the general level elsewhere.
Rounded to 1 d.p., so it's 5.6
